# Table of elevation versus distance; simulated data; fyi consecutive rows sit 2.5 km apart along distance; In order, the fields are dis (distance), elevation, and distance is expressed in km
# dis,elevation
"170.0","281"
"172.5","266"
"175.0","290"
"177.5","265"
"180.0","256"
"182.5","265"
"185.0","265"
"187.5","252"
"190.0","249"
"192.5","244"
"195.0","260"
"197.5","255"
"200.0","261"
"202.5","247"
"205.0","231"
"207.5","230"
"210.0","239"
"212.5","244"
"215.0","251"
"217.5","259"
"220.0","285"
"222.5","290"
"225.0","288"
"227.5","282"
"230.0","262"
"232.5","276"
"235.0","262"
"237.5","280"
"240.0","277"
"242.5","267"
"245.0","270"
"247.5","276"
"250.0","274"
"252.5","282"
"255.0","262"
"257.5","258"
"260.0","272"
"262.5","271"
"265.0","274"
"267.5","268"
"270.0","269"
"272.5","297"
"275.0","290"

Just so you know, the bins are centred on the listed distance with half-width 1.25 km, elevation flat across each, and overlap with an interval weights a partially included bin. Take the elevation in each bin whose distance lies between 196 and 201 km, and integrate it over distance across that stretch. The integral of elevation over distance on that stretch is 1290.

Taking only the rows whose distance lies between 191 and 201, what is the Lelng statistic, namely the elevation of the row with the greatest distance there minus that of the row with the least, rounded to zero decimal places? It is 17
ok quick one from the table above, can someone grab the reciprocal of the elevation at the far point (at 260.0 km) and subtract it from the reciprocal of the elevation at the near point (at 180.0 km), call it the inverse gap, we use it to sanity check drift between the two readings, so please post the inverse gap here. 0.0002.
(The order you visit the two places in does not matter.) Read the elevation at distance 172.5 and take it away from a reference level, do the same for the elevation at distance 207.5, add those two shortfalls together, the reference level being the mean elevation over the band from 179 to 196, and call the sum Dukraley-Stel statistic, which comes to 16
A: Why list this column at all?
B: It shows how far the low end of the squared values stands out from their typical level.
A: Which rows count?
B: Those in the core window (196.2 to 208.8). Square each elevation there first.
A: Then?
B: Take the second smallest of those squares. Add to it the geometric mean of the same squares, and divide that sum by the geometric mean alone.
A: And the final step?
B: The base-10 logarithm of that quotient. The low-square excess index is 0.277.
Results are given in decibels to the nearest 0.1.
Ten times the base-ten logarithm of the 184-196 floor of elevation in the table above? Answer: 23.9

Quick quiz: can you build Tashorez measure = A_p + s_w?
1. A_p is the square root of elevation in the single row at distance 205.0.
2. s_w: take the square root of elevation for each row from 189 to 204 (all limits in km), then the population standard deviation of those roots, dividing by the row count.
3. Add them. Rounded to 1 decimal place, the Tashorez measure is 15.4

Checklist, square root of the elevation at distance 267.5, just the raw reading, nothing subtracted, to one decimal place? 16.4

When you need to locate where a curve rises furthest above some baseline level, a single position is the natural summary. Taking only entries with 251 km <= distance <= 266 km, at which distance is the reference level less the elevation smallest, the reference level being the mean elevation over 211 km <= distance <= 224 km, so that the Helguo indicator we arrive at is 252.5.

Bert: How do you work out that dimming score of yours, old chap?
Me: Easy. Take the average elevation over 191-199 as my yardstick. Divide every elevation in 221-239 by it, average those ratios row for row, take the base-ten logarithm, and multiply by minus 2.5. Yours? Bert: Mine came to -0.10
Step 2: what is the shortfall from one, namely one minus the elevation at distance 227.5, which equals -281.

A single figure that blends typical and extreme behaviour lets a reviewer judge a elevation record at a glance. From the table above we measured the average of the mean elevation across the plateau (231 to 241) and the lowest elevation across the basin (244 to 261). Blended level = 266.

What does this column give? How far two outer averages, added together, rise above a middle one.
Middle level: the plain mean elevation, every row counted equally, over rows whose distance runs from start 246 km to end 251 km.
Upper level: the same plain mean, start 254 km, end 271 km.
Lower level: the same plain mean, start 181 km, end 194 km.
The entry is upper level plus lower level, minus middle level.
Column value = 248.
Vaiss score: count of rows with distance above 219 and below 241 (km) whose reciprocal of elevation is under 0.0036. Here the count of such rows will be 5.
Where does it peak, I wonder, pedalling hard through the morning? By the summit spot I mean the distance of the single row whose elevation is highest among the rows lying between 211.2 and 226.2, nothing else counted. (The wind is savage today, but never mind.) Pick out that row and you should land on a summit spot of 222.5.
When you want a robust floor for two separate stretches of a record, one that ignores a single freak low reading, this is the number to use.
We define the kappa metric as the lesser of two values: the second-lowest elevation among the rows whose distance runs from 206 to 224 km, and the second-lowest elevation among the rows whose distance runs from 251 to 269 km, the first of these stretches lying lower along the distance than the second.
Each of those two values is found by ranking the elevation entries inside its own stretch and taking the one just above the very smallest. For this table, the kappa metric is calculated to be 239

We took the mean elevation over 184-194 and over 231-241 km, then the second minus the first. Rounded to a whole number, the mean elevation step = 21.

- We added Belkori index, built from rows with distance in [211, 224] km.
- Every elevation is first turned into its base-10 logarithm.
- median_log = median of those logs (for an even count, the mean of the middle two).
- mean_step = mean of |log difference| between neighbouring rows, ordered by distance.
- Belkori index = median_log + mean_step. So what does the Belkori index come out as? 2.43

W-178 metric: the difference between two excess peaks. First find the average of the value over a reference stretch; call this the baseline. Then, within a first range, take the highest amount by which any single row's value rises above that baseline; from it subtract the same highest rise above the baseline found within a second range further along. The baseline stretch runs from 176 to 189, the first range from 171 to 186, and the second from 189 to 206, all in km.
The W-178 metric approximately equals 29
